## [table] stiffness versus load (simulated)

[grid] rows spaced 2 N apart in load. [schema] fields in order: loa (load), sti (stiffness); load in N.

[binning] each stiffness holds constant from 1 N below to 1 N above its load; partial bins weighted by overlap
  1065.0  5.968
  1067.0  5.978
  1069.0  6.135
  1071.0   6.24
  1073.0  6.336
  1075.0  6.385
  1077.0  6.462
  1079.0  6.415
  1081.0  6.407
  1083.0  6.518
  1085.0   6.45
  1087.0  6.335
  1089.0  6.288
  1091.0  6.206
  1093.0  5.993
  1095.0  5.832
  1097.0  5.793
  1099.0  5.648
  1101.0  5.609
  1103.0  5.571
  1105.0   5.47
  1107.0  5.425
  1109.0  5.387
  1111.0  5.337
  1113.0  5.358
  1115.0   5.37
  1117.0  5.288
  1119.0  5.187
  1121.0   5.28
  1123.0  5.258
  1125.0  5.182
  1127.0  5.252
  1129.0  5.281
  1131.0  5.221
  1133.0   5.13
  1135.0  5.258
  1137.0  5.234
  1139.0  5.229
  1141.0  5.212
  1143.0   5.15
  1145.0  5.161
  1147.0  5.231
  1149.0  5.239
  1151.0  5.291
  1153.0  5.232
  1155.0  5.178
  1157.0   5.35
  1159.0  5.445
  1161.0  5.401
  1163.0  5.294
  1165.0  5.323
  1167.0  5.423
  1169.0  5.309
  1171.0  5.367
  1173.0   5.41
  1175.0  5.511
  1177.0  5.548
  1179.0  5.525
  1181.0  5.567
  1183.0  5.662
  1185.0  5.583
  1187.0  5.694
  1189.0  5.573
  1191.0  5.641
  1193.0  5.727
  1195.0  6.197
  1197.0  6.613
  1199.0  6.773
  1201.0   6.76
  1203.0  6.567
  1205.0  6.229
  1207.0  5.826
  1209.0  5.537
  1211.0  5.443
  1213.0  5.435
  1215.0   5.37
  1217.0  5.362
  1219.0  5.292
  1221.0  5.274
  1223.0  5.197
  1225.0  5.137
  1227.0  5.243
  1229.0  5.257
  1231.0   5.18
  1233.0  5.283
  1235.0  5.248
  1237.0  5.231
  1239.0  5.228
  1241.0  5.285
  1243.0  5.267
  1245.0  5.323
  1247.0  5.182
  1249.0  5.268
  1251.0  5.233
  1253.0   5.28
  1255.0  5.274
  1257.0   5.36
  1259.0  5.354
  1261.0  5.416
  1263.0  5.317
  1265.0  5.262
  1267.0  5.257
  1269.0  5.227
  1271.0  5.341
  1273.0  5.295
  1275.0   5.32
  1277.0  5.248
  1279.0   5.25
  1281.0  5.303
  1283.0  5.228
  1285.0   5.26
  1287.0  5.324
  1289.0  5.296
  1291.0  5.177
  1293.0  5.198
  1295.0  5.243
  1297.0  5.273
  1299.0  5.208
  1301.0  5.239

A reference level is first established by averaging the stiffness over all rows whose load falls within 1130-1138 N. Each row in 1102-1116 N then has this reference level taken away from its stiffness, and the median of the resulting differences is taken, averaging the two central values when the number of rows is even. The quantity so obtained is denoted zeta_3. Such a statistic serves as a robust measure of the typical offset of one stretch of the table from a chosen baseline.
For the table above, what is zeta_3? 0.18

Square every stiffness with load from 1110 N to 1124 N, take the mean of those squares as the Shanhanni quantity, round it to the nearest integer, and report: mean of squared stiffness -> 28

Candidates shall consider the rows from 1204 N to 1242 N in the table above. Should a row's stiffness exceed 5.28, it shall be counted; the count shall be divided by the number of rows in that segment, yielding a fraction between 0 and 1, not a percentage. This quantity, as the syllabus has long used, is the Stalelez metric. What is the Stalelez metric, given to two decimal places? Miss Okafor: 0.53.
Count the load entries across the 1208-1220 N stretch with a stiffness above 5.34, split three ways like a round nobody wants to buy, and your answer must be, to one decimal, 1.7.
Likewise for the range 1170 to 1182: 2.0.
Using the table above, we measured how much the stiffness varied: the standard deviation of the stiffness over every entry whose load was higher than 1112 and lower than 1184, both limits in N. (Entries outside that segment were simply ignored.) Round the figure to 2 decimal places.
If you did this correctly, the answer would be 0.13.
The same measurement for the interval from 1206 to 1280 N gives 0.12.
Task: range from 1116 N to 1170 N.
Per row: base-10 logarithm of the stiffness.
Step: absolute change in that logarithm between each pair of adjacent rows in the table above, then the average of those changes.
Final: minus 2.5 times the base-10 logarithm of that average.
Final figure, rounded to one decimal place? 5.7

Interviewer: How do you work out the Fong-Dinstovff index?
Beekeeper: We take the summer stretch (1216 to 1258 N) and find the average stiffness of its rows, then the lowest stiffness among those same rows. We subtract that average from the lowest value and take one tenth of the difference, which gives -0.012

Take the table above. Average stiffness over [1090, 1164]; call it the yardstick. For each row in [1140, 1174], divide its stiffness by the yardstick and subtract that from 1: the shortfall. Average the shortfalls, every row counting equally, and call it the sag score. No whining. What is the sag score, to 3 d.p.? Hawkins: 0.015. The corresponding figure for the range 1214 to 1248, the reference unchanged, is 0.023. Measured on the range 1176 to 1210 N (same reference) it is -0.105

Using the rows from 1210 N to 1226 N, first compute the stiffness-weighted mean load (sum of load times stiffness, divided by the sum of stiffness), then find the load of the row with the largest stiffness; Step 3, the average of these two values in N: 1214.5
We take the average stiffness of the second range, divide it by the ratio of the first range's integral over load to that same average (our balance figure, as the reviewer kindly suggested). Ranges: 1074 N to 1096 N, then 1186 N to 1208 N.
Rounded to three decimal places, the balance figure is 0.273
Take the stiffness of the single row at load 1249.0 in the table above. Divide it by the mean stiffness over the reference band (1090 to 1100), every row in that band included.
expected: 0.89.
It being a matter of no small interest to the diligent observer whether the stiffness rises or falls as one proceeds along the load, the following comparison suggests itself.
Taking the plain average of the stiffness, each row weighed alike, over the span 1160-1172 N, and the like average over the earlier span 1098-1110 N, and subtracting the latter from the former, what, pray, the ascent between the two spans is -0.17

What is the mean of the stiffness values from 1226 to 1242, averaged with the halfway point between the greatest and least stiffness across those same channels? 5.2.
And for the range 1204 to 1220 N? 5.7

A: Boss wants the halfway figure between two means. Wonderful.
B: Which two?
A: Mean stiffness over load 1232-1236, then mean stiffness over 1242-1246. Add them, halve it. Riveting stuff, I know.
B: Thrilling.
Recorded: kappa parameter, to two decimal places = 5.28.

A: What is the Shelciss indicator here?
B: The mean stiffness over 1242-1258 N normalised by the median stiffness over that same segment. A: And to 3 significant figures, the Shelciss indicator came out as 1.00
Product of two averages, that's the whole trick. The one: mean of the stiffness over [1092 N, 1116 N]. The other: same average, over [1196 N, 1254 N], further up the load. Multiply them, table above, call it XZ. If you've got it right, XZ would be 30.8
